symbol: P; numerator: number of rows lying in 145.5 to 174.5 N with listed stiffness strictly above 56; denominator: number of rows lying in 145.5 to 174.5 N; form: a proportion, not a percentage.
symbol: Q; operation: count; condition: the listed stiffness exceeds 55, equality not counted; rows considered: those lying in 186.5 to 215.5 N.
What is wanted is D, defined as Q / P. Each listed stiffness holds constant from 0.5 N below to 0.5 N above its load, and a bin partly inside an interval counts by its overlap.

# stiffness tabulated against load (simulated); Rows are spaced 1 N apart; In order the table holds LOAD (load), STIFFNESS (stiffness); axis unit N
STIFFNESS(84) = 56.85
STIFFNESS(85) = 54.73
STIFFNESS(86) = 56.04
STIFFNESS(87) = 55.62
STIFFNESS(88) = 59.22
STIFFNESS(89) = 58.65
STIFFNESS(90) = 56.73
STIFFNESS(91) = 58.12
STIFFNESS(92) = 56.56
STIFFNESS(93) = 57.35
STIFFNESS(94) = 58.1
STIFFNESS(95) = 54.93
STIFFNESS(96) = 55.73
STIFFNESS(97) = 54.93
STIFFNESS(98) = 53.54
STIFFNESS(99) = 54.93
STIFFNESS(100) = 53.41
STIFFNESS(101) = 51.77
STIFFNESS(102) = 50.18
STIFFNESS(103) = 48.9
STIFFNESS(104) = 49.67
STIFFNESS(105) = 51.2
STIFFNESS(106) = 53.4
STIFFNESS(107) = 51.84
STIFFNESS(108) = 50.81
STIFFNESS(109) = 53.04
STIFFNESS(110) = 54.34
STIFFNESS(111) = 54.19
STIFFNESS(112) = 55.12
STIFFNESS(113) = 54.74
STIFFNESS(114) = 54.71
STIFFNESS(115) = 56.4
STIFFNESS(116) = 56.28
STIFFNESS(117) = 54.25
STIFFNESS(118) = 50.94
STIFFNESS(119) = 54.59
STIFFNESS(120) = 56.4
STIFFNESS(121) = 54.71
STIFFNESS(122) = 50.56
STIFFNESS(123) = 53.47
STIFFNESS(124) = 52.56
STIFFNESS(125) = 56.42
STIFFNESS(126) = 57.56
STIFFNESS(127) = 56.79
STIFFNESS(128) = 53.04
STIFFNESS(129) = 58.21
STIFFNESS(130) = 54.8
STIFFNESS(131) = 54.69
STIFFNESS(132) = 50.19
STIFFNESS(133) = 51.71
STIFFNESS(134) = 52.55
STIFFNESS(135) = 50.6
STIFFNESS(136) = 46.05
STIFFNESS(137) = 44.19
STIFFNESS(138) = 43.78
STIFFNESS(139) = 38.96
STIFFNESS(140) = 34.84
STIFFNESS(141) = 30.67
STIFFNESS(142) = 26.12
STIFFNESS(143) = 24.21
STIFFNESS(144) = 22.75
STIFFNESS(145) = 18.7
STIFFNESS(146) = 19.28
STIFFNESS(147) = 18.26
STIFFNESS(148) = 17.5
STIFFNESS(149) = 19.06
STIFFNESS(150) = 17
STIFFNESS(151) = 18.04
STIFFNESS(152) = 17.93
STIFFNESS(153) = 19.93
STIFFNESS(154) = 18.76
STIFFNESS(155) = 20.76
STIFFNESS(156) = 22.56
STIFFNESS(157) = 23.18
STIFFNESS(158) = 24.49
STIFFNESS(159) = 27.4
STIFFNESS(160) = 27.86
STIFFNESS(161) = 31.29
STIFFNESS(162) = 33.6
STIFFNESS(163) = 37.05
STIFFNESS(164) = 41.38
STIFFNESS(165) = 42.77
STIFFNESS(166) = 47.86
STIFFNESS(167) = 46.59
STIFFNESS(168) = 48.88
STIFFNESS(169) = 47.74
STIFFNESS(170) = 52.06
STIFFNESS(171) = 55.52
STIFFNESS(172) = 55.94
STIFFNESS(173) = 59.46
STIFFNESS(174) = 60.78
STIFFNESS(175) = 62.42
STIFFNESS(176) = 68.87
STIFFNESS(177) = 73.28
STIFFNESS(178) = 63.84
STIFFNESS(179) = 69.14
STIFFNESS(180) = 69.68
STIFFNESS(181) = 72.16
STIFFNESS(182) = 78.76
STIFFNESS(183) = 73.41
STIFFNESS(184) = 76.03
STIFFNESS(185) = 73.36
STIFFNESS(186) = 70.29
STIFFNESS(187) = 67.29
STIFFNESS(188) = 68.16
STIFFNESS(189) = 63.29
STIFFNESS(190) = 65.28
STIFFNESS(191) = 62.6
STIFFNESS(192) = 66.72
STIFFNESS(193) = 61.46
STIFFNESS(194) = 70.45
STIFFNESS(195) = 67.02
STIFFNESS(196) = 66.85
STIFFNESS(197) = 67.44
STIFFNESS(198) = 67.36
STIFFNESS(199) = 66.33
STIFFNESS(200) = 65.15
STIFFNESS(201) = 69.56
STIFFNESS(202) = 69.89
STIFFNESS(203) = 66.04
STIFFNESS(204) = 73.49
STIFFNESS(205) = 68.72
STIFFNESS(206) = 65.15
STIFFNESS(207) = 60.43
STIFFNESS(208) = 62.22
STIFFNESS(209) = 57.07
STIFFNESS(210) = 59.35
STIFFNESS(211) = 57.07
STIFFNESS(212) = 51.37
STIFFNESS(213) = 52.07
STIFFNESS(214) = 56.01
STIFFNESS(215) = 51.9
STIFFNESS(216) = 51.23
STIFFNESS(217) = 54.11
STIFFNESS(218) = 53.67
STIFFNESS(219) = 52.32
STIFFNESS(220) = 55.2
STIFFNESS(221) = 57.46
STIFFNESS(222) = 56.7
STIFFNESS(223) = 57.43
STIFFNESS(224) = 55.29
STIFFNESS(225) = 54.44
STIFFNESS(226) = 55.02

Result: 377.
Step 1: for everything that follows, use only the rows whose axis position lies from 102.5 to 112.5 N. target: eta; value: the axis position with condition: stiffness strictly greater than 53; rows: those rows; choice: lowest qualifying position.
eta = 106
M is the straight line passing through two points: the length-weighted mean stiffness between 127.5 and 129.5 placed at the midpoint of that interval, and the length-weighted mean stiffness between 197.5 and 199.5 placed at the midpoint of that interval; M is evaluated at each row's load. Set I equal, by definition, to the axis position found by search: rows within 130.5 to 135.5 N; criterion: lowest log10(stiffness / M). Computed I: 135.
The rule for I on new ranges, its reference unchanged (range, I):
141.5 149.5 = 148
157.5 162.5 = 158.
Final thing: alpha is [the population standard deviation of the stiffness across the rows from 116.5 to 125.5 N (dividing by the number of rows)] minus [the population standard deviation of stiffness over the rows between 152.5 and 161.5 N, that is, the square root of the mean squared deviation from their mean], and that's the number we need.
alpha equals -1.9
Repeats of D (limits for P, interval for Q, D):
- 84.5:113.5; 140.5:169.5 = 0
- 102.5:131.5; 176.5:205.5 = 120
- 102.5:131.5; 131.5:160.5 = 0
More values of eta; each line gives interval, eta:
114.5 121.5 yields 115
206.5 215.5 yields 207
